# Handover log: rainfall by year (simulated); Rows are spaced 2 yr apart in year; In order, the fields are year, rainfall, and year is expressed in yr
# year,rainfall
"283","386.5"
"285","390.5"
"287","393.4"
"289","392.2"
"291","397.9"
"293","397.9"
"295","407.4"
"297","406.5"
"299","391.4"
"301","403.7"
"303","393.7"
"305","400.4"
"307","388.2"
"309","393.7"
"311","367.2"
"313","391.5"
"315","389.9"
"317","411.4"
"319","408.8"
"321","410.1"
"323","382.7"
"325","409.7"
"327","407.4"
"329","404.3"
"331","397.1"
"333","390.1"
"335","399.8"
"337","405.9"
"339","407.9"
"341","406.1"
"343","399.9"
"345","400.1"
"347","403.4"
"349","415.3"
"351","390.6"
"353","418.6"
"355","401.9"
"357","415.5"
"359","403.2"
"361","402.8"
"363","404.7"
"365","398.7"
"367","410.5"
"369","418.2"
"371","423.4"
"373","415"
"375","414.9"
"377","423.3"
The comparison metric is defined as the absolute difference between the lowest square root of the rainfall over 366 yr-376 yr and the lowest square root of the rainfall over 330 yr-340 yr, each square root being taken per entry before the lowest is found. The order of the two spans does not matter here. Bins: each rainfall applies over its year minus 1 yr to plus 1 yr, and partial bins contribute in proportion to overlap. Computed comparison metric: 0.51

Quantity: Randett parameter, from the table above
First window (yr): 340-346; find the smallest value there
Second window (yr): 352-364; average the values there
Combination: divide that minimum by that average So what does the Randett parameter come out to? 0.981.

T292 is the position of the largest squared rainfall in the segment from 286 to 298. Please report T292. 295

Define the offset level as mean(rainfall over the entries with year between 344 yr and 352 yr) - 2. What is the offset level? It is 400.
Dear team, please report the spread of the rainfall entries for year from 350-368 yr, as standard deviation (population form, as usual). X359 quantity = 8.1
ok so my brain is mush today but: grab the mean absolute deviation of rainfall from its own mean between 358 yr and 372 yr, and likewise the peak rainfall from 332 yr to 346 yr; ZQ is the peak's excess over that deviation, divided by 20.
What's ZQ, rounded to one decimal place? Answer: 20.0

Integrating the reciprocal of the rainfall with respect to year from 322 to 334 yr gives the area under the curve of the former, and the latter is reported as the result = 0.0301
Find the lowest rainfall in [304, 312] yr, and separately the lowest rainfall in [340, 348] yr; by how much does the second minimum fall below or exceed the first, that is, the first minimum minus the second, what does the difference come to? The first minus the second -33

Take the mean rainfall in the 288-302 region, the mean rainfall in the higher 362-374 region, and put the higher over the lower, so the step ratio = 1.03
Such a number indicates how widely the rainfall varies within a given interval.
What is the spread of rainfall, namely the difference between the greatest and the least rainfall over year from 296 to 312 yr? 39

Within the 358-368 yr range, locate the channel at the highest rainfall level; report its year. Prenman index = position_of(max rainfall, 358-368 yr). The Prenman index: 367 yr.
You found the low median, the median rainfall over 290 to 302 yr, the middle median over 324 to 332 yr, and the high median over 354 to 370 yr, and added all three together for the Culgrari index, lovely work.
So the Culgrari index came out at 1211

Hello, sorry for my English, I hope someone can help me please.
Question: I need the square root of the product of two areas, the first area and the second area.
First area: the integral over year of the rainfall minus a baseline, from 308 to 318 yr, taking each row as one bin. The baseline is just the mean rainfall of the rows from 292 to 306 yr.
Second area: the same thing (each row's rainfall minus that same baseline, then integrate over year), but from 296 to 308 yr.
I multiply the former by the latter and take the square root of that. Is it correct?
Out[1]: 56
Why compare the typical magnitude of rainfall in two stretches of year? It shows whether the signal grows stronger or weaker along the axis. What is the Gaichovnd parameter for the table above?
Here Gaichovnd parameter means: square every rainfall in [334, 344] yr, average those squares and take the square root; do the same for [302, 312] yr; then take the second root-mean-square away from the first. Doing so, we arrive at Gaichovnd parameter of 15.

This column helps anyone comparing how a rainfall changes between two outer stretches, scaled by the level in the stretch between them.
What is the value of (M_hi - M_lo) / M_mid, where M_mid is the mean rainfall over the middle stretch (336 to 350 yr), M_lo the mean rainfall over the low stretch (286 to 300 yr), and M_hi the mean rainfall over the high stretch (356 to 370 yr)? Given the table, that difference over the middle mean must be 0.024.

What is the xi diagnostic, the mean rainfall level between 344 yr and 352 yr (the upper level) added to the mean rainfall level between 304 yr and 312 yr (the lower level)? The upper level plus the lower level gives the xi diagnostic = 790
